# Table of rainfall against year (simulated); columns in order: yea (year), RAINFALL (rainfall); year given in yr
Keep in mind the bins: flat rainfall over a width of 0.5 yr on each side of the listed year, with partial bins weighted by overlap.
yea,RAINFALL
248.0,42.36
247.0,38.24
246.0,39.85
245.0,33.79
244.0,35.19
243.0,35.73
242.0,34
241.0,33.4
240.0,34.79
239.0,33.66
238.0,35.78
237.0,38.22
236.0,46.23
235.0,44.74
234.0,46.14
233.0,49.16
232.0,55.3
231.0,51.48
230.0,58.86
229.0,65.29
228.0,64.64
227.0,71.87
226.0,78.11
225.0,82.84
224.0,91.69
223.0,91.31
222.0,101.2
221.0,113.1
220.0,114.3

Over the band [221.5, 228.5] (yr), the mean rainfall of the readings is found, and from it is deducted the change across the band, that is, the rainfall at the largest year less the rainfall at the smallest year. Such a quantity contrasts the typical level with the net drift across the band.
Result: 120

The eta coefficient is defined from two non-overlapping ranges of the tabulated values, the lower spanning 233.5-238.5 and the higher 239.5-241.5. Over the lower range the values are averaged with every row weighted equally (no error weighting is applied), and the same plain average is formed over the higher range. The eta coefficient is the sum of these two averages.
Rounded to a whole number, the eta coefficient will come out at 76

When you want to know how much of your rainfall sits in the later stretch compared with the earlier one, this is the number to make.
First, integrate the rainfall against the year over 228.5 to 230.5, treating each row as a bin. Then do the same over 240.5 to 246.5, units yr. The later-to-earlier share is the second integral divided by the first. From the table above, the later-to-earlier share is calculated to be 1.7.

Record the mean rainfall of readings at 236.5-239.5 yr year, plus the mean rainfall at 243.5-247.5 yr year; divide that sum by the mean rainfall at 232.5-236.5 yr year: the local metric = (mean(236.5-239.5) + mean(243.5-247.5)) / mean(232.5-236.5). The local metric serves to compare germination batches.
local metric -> 1.6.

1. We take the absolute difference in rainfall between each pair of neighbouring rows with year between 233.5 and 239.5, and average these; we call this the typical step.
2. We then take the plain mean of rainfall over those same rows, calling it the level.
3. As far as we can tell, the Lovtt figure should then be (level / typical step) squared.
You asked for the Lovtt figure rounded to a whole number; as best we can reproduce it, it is 174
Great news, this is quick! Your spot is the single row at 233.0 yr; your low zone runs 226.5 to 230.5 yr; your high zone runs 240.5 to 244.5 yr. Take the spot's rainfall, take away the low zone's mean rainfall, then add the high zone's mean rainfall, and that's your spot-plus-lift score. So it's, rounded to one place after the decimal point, 18.6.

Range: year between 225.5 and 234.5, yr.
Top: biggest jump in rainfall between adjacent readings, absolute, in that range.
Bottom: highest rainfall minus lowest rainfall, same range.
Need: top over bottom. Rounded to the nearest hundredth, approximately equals 0.23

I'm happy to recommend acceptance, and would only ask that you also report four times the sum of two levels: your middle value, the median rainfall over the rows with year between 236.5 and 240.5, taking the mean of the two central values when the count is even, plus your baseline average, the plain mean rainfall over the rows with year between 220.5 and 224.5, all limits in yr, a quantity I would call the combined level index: 538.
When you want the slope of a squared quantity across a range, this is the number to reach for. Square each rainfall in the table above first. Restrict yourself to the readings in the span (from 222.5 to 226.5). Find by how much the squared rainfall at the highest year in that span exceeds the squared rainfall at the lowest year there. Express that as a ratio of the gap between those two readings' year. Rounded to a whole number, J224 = -745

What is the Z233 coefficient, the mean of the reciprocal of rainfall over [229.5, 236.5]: 0.020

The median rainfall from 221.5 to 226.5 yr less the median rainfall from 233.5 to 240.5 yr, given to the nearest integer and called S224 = 53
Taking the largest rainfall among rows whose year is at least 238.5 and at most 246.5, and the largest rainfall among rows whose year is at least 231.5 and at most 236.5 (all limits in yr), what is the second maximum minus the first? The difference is 15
